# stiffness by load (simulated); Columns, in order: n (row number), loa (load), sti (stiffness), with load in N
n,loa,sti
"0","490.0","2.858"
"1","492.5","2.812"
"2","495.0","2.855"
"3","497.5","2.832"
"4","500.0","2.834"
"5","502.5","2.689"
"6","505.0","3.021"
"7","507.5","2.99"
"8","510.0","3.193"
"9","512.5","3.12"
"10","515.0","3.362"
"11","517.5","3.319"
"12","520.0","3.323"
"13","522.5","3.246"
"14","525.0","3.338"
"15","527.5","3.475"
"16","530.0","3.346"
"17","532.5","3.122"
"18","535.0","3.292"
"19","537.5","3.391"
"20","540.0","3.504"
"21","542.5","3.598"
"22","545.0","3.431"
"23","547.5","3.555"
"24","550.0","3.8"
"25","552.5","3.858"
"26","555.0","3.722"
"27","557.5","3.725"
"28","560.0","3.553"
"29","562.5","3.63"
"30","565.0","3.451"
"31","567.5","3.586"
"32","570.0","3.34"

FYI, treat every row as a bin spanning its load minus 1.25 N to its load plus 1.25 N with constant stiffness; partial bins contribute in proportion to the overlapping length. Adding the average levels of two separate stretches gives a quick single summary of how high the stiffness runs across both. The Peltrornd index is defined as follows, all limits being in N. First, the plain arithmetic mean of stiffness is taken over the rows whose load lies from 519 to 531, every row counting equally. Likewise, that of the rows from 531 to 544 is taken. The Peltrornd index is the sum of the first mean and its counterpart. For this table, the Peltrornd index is 6.73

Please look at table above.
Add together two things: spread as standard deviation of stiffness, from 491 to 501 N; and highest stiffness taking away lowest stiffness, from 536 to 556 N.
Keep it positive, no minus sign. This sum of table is 0.48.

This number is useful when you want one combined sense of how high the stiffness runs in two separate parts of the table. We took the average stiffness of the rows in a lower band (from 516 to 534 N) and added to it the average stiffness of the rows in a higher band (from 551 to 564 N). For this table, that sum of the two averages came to 7.01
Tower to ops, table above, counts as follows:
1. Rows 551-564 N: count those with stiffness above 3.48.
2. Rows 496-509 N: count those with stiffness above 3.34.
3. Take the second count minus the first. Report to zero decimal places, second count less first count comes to -5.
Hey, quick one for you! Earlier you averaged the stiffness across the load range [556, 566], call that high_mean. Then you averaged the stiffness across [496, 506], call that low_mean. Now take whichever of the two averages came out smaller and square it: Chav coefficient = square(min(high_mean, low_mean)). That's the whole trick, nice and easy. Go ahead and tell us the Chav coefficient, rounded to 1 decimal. 8.1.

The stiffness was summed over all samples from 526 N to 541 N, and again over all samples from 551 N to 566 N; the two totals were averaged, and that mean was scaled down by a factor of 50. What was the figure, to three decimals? 0.421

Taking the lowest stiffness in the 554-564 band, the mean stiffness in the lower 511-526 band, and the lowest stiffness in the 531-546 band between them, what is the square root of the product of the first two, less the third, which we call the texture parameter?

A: 0.29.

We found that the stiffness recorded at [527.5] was 3.475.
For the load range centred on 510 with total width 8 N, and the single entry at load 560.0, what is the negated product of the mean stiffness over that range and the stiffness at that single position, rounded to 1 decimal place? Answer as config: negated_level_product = -11.0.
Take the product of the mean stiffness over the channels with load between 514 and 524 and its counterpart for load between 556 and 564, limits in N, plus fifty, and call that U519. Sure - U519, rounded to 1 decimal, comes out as 62.0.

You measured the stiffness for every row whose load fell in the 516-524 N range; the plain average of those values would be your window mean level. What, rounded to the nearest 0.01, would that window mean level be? 3.30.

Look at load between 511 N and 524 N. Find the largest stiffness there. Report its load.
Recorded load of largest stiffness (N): 515.0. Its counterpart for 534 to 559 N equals 552.5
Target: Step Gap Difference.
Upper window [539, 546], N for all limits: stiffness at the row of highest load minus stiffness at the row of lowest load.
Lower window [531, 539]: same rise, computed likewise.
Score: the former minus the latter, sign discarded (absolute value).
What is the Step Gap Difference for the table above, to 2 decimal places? 0.34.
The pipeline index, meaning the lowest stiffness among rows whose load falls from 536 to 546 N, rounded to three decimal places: 3.391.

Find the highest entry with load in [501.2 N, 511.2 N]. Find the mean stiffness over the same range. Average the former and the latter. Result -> 3.1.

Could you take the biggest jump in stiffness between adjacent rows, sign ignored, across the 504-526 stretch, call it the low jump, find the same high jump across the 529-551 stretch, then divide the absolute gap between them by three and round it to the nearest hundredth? 0.00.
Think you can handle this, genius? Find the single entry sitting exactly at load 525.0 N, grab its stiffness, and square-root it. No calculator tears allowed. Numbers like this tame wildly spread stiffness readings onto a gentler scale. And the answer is 1.83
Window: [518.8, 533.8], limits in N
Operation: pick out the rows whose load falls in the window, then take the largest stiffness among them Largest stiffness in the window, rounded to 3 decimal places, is 3.475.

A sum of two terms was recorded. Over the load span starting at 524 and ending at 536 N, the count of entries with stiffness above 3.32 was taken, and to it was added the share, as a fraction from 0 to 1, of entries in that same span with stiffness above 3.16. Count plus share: 3.8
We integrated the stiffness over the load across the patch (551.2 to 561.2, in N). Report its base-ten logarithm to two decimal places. 1.57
